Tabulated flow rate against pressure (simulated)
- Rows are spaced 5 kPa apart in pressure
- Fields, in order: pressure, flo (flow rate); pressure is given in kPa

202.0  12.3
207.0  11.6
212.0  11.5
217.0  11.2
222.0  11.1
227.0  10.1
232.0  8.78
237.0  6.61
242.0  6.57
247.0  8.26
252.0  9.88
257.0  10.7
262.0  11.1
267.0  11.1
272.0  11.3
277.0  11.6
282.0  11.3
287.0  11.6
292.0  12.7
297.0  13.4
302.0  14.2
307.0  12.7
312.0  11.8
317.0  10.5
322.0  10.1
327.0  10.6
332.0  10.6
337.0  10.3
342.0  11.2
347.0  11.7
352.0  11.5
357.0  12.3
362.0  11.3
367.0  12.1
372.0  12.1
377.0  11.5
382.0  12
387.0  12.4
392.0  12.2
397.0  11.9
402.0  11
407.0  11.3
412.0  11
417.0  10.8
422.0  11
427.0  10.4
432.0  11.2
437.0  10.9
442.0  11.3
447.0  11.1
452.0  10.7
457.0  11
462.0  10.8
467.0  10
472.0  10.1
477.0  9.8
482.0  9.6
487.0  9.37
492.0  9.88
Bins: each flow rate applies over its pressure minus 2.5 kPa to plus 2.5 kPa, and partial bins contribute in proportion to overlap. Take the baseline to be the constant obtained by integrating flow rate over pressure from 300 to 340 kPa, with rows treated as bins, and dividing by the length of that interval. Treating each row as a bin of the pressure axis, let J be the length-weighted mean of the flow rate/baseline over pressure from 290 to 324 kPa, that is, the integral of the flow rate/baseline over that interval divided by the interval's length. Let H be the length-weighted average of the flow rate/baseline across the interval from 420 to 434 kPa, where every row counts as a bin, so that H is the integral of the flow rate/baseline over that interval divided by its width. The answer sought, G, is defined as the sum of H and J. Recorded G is 2.0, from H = 0.96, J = 1.08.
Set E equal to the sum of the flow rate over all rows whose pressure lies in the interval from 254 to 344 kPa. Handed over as 207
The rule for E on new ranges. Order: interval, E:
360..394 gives 84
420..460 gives 88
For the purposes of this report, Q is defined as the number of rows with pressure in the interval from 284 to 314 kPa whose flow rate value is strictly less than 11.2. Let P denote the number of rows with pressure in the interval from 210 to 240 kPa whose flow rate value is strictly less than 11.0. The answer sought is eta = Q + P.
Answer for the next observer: 3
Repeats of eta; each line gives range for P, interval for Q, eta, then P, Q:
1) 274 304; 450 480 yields 6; 0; 6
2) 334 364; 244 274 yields 6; 1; 5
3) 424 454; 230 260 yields 9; 3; 6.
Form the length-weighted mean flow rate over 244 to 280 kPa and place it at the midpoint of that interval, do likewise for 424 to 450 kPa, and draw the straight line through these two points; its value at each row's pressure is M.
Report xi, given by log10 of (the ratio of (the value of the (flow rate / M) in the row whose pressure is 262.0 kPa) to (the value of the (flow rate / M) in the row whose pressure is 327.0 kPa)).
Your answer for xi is 0.03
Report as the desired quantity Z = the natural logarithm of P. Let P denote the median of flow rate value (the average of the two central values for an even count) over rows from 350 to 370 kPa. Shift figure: 2.47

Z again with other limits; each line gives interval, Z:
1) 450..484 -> 2.31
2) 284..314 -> 2.54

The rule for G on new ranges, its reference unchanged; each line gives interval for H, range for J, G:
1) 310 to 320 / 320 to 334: 1.9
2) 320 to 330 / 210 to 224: 1.9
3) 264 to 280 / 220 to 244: 1.8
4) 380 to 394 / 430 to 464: 2.1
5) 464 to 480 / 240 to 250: 1.6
